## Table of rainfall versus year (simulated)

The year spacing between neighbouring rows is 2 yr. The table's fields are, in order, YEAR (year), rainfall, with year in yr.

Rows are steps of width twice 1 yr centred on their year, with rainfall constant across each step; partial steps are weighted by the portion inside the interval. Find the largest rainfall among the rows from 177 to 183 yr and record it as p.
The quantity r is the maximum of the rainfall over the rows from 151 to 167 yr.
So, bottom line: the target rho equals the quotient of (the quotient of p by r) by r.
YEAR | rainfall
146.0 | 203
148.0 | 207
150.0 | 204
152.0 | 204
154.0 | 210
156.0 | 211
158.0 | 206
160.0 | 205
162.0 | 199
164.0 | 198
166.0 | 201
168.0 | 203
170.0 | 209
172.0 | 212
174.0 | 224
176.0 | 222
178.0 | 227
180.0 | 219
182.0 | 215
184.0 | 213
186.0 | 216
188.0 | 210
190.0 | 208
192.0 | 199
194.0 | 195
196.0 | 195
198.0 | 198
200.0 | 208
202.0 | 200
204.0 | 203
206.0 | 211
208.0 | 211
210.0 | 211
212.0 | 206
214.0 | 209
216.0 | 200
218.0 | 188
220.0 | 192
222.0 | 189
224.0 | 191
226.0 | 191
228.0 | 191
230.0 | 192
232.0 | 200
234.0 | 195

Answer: 0.0051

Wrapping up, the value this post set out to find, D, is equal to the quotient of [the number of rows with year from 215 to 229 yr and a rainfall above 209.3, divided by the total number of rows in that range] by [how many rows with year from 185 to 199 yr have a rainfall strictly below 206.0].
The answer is 0.00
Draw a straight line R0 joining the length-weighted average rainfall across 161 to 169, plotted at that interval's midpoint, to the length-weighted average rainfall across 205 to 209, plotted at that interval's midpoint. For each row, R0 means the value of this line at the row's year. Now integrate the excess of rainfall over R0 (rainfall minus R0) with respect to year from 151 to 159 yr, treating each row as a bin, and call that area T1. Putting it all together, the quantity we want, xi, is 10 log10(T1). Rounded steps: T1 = 80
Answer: 19.1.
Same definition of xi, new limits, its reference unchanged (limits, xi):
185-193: 11.7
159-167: 9.1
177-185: 20.5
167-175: 19.1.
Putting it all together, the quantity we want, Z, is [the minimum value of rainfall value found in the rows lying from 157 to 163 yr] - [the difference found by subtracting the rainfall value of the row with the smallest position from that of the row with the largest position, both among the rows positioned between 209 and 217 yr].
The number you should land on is 210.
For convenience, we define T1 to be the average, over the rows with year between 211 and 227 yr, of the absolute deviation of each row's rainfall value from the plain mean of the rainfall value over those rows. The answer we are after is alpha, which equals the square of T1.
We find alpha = 48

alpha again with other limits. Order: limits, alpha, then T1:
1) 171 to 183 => 20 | 4.5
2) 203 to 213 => 10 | 3.1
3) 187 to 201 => 34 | 5.8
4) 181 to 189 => 4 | 2.0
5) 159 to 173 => 17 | 4.1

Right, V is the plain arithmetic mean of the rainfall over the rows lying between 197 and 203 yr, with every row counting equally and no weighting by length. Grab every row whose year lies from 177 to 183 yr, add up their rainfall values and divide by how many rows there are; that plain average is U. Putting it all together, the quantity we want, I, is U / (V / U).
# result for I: 240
